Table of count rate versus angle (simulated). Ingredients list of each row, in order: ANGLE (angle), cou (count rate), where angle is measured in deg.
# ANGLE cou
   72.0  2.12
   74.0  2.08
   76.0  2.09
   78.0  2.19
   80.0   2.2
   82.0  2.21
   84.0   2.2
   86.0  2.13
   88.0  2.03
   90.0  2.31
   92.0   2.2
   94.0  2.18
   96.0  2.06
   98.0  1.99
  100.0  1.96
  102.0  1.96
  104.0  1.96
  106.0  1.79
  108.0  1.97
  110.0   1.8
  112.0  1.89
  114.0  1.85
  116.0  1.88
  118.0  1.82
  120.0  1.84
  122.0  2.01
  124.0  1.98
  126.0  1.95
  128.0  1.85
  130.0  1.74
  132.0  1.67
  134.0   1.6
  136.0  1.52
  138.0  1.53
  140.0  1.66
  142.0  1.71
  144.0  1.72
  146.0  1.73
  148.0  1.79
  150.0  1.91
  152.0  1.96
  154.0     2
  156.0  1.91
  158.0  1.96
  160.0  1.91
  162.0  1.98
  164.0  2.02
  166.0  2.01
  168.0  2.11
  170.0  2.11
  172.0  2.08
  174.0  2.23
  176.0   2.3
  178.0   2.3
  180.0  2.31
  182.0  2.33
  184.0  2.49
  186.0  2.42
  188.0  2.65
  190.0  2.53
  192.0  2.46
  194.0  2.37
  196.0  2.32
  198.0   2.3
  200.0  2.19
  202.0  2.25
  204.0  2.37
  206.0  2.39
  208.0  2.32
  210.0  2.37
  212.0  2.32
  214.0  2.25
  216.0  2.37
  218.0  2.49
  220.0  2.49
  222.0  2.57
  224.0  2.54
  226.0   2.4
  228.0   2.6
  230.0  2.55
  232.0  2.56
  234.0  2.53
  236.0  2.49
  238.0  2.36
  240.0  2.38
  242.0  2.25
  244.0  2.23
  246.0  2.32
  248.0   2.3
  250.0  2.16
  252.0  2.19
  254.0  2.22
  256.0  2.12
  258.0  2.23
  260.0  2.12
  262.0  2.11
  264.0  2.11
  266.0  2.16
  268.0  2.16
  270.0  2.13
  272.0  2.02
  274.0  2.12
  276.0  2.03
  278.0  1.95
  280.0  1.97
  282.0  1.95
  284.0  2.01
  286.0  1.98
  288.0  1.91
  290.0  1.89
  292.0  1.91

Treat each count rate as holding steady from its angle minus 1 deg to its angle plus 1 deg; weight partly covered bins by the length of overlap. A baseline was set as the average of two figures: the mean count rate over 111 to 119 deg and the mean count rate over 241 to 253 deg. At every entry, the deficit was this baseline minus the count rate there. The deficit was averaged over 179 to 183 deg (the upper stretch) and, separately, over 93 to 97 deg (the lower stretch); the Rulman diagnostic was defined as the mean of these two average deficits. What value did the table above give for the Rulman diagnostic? -0.169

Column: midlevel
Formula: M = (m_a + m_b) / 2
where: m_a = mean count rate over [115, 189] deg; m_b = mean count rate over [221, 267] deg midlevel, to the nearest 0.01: 2.15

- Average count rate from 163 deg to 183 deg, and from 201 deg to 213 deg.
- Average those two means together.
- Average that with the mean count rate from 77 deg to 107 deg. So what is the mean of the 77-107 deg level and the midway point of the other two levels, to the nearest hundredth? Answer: 2.17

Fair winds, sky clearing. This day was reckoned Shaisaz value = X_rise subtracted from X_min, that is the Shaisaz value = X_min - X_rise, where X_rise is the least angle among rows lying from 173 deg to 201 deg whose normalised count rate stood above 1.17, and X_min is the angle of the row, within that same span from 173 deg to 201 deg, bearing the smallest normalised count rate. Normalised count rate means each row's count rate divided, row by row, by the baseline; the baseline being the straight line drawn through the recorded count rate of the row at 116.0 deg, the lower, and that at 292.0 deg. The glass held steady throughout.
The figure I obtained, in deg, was 26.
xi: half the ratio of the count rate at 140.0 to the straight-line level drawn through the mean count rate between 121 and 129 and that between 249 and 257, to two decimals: 0.42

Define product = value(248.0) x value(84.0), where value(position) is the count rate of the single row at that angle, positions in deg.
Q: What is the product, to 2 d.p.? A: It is 5.06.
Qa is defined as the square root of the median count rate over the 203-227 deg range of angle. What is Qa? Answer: 1.54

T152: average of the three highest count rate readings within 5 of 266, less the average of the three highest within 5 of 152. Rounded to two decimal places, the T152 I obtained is 0.19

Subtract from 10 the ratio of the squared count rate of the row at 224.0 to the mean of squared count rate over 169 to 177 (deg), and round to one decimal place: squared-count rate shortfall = 8.6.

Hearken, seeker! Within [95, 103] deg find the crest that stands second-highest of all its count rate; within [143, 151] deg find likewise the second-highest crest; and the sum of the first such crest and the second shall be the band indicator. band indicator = 3.78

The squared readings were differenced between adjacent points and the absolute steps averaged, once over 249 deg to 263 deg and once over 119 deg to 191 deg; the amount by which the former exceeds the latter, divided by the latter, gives 0.01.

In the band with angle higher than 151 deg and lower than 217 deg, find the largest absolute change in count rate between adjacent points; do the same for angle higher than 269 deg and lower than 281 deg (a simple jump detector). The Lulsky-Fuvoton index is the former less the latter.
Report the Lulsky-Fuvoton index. 0.12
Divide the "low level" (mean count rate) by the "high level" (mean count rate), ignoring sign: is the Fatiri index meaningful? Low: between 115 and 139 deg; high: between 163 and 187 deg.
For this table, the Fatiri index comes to 0.80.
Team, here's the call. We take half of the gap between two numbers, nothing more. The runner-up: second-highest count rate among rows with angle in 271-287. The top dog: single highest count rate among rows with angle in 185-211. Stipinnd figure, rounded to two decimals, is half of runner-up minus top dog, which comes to -0.31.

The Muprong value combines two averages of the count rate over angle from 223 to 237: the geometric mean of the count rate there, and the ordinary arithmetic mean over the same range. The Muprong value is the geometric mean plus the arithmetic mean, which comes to 5.05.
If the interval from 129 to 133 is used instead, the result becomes 3.41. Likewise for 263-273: 4.23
